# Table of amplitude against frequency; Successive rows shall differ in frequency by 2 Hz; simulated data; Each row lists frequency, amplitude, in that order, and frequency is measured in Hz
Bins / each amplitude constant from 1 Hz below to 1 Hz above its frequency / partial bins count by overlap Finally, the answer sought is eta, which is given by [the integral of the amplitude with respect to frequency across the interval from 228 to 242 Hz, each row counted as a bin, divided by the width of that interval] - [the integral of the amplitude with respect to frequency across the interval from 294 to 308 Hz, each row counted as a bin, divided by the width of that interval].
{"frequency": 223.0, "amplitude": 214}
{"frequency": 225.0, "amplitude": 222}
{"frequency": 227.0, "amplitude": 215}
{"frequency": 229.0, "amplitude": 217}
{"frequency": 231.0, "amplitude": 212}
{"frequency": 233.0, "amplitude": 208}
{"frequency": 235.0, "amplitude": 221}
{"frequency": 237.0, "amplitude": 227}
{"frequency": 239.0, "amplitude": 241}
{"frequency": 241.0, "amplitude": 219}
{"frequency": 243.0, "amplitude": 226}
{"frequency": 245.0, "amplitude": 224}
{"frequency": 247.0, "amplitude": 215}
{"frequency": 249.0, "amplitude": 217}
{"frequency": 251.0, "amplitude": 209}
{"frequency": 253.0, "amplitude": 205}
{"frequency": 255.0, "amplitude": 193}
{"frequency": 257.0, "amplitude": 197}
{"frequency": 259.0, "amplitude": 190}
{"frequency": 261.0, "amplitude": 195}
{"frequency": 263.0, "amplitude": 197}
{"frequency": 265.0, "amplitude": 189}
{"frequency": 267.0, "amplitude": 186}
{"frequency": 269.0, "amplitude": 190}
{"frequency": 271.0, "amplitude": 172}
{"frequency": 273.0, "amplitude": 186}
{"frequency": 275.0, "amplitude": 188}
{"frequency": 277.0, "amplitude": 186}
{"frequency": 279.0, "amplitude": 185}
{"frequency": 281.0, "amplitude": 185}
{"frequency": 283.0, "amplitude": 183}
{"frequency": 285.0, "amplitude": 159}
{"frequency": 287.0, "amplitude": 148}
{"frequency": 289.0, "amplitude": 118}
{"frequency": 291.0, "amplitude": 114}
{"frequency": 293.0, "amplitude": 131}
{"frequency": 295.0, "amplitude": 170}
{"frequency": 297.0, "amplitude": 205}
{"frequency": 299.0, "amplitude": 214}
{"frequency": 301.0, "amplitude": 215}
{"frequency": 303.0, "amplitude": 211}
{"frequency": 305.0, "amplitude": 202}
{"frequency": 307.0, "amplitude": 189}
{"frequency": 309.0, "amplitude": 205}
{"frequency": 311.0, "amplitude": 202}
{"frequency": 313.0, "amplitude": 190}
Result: 20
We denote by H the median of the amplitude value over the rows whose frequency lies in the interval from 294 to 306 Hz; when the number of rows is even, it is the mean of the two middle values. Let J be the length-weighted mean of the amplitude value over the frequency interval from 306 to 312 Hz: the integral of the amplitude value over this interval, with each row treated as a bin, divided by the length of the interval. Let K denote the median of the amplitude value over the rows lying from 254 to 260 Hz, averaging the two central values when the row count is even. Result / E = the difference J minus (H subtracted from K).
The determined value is 214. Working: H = 208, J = 199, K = 193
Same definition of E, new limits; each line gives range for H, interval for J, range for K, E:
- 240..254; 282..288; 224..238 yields 163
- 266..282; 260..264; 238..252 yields 163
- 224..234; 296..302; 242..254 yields 210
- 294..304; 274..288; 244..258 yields 178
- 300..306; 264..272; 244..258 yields 186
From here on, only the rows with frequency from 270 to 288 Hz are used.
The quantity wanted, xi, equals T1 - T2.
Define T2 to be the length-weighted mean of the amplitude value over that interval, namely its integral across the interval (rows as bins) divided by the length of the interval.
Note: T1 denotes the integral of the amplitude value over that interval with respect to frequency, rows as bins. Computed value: 3007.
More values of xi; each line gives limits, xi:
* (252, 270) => 3290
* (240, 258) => 3598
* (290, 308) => 3119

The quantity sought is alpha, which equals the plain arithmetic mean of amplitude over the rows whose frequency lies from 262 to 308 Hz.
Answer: 179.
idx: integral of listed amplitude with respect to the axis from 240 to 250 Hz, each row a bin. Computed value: 2202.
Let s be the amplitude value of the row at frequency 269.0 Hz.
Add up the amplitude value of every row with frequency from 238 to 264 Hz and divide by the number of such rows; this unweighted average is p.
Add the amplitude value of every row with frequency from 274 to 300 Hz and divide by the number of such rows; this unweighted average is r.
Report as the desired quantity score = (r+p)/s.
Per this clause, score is 1.99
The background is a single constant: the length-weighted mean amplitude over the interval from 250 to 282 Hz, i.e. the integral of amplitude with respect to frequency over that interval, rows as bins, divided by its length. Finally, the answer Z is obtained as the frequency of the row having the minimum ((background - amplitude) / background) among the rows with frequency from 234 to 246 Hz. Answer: 239.0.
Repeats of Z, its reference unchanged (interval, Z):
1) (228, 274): 239.0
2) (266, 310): 301.0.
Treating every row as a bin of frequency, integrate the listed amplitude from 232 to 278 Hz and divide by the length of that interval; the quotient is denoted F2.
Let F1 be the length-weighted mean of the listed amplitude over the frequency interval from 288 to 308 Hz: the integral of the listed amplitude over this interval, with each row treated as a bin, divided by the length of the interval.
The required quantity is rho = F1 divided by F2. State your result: 0.9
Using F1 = 177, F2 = 204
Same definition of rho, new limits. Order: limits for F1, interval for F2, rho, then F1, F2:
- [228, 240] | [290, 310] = 1.2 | 221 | 186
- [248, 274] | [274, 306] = 1.1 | 194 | 176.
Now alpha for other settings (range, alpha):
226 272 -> 207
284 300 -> 157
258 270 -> 191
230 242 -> 221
